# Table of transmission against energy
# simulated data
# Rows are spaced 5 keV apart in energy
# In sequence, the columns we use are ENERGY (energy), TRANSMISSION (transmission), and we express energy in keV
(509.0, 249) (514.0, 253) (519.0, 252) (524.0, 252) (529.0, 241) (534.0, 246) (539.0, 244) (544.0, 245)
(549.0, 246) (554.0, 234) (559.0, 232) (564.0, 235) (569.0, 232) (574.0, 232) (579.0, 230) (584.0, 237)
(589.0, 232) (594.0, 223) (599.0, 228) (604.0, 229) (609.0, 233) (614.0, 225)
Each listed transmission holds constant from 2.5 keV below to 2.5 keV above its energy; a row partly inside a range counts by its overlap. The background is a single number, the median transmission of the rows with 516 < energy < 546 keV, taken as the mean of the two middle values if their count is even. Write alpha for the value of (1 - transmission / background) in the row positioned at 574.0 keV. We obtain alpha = 0.055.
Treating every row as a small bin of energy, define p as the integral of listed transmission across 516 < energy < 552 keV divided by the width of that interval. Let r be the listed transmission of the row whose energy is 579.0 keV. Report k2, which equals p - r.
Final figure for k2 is 16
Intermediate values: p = 246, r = 230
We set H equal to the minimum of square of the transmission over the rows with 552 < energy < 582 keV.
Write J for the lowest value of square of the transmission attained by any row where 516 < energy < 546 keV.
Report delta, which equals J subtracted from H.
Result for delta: -5181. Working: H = 52900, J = 58081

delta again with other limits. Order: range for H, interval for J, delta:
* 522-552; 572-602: 8352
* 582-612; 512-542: -8352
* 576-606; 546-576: -4095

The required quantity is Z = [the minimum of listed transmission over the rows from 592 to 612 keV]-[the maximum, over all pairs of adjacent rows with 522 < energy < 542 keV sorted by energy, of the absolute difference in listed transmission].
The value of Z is 212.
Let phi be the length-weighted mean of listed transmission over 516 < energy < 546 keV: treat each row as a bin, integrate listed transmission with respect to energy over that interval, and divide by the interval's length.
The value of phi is 247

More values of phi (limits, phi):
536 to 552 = 245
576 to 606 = 230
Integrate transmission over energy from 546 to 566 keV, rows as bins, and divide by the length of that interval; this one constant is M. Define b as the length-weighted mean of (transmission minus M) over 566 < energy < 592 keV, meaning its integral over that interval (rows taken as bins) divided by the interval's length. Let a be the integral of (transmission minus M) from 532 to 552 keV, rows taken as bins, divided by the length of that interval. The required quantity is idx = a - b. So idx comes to 12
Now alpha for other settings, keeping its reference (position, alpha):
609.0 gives 0.051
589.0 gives 0.055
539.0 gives 0.006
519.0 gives -0.026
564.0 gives 0.043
